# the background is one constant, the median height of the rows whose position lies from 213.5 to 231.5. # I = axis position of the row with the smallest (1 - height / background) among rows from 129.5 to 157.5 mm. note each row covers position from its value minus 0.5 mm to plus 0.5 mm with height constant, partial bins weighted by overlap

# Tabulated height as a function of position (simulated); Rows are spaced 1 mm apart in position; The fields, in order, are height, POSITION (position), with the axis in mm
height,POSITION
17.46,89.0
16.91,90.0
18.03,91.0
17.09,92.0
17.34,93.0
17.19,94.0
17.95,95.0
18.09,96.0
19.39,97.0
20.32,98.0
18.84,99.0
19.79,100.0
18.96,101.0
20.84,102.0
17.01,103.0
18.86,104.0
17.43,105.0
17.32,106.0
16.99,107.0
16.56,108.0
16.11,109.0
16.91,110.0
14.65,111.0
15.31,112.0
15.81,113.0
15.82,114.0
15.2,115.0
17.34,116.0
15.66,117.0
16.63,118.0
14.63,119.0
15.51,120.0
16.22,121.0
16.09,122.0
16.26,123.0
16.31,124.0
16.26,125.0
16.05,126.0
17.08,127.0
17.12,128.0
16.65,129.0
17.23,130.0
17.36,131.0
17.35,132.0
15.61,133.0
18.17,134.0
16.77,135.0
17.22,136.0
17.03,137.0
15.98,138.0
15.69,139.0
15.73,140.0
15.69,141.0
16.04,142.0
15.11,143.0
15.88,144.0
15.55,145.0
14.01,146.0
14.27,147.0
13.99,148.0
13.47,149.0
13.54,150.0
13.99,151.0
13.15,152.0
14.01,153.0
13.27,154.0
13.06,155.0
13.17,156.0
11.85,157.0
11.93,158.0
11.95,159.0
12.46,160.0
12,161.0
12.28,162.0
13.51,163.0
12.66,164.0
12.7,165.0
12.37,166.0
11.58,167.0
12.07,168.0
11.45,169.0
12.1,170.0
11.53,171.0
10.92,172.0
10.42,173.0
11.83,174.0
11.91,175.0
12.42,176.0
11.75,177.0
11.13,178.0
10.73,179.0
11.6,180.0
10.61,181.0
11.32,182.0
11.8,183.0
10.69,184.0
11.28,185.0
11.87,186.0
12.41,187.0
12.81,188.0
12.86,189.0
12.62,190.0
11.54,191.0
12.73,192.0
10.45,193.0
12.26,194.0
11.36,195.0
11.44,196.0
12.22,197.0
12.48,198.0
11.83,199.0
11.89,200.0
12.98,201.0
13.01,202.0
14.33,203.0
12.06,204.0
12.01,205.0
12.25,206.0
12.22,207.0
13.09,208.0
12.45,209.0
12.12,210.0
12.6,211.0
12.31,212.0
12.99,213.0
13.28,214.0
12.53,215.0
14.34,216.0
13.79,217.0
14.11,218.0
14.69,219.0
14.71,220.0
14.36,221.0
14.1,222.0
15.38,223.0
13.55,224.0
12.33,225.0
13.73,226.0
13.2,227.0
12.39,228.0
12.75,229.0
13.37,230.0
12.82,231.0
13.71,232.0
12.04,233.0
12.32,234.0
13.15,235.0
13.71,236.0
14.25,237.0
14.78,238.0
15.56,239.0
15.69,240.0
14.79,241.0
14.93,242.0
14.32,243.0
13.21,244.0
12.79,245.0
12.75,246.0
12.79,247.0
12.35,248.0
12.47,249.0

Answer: 134.0 mm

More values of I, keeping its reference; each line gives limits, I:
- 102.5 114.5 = 104.0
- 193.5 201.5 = 201.0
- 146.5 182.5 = 147.0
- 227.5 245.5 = 240.0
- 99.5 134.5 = 102.0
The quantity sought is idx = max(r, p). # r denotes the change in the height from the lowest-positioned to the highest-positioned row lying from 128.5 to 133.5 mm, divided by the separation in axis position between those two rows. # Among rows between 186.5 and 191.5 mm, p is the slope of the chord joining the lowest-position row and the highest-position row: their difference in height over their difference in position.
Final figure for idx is -0.2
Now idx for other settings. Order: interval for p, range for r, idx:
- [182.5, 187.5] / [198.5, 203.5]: 0.6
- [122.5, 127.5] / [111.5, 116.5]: 0.5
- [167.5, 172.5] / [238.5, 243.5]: -0.3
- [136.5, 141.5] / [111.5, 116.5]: 0.5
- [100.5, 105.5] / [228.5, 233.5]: -0.2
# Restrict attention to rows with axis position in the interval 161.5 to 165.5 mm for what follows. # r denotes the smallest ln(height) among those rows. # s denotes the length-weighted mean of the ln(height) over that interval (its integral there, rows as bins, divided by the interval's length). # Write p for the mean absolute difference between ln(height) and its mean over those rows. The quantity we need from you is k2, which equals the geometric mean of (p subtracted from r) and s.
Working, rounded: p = 0.028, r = 2.51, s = 2.55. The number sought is 2.51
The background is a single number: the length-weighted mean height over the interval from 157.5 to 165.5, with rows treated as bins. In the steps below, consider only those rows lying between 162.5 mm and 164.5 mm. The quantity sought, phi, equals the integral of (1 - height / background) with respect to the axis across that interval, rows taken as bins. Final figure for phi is -0.1 mm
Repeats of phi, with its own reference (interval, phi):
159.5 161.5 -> 0.0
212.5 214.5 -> -0.1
